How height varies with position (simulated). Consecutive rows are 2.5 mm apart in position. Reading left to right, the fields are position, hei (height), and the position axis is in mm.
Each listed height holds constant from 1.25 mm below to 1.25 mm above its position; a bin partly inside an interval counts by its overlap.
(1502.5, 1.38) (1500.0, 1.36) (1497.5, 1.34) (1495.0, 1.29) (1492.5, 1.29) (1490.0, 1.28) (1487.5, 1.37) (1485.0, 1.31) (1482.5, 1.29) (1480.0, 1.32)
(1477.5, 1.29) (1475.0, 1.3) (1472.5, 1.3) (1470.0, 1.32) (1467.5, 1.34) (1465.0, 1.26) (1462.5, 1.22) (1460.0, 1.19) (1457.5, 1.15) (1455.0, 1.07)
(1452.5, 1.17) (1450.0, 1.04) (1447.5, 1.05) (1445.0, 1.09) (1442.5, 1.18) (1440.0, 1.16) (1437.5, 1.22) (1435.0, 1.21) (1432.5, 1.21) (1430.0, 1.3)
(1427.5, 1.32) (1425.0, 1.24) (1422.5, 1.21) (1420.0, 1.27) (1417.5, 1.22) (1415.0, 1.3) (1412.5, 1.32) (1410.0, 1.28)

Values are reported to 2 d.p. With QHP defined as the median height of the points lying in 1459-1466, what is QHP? 1.22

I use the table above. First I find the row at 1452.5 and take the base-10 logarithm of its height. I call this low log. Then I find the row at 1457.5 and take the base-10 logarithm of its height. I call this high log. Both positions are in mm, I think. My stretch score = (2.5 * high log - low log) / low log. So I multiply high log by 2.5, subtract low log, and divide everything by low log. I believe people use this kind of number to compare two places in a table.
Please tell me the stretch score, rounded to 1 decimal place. 1.2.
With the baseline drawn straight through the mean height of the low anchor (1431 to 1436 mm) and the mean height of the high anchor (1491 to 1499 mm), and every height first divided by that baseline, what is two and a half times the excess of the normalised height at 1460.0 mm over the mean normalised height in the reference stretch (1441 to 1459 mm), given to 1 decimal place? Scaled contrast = 0.1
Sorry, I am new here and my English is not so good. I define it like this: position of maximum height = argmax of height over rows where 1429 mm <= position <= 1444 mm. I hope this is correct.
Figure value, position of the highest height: 1430.0 mm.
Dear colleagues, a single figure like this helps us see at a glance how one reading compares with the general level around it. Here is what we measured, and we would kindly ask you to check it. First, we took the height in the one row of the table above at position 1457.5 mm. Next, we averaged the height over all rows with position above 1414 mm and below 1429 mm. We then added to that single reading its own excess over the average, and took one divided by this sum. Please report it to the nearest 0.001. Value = 0.962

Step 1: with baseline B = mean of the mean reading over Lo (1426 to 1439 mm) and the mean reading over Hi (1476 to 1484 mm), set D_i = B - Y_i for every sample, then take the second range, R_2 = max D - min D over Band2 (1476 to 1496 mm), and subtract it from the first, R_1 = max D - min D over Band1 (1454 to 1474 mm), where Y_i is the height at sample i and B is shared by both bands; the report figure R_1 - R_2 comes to 0.18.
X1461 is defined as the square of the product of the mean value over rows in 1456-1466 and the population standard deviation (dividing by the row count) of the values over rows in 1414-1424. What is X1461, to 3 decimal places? 0.002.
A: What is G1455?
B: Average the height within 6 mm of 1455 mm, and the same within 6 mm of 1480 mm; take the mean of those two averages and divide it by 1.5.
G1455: 0.809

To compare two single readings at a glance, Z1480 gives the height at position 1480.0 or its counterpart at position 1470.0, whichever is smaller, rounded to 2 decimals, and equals 1.32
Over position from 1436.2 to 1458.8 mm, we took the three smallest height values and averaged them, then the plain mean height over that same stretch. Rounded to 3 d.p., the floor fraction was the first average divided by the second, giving 0.936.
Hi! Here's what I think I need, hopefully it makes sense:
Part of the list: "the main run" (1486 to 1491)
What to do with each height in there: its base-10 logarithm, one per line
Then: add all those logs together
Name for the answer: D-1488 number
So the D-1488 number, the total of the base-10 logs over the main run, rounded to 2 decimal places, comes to 0.24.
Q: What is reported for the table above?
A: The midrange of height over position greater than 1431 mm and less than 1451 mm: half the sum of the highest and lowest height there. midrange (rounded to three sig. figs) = 1.13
